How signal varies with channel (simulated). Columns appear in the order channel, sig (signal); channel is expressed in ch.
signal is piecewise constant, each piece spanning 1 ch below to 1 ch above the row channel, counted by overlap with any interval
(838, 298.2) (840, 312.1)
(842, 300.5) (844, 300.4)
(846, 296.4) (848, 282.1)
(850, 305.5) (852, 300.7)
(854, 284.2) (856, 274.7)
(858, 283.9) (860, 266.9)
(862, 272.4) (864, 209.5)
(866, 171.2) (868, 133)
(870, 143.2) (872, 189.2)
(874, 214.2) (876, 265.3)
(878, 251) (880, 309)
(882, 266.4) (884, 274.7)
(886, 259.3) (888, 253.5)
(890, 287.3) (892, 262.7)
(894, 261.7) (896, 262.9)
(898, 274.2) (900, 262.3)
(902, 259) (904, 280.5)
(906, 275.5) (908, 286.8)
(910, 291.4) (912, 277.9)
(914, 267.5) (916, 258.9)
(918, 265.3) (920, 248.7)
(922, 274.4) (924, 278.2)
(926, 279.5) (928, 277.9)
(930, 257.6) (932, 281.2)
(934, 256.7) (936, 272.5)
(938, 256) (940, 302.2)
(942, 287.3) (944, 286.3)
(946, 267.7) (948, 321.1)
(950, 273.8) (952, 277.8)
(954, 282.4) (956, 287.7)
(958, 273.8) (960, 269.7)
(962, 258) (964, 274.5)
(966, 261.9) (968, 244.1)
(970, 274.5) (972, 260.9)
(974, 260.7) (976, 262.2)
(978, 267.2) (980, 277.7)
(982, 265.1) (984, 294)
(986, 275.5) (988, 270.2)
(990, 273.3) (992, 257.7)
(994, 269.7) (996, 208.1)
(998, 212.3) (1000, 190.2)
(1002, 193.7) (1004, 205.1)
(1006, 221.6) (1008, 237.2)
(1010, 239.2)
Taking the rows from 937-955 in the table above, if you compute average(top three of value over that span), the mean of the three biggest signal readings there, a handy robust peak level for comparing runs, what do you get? 304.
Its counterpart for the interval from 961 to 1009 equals 282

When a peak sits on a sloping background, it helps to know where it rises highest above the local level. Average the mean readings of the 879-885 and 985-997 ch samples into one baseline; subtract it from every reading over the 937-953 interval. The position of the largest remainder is 948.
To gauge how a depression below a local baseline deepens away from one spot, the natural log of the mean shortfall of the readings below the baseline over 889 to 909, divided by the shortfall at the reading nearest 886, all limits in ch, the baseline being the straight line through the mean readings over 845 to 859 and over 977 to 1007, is -1.7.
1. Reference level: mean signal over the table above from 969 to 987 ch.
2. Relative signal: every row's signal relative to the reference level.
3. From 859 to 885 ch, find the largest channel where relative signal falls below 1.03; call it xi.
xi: 884 ch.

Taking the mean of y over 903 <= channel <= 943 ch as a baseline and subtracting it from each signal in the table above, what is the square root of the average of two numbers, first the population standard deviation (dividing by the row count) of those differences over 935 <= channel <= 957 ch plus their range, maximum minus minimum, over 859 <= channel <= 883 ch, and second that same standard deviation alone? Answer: 10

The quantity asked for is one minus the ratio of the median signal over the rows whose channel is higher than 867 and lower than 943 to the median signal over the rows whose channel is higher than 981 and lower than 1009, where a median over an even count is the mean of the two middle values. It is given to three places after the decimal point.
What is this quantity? -0.074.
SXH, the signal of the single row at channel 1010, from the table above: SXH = 239.2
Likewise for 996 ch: 208.1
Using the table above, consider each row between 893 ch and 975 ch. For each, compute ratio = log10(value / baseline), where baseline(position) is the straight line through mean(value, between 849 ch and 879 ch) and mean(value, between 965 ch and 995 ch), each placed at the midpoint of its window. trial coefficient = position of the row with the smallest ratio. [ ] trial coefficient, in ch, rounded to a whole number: 968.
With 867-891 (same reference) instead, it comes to 868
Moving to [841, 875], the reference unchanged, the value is 868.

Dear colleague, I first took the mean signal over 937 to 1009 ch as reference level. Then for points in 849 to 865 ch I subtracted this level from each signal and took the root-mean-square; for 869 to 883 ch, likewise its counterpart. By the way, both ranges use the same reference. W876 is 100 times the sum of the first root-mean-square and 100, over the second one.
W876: 225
